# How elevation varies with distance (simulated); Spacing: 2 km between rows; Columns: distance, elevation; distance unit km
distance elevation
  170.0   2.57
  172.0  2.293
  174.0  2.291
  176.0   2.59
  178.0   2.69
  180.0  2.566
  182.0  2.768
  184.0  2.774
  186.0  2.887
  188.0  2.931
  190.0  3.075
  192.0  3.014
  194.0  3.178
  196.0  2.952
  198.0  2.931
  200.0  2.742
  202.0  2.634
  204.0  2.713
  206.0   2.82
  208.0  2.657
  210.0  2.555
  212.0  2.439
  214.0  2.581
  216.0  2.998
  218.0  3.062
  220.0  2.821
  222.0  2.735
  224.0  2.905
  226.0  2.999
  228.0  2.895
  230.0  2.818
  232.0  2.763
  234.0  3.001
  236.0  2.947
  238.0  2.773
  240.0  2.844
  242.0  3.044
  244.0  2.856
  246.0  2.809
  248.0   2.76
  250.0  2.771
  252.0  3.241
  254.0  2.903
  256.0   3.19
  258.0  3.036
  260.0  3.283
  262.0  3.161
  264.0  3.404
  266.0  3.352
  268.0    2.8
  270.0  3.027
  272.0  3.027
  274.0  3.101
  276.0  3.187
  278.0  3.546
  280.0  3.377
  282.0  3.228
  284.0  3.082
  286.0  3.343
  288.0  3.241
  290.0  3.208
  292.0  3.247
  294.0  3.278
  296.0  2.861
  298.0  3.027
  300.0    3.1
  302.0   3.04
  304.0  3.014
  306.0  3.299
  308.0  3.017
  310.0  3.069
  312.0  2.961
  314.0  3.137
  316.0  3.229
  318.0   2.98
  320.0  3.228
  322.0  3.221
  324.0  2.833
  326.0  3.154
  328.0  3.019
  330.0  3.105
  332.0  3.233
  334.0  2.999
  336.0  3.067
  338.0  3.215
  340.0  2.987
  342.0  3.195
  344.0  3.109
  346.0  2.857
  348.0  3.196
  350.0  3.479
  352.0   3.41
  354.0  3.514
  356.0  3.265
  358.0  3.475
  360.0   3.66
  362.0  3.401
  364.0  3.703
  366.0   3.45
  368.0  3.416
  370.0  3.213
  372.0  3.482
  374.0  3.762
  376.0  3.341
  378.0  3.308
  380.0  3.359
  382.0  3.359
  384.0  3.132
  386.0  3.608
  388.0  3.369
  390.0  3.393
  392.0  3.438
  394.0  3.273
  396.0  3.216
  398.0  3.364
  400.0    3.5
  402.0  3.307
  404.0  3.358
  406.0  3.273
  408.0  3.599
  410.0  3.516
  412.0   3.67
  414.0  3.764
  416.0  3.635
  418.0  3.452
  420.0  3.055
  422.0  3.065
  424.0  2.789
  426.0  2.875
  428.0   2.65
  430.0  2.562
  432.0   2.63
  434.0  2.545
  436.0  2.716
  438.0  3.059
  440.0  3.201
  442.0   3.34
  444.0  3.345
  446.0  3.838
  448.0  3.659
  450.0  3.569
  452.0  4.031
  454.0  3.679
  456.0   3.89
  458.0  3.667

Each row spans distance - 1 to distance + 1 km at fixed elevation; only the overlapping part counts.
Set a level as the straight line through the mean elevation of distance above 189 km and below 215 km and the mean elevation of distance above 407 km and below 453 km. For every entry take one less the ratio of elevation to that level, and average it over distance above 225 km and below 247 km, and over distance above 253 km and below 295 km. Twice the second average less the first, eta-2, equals -0.17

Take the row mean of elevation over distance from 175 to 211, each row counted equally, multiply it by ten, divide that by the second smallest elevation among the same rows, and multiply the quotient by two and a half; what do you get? 27.3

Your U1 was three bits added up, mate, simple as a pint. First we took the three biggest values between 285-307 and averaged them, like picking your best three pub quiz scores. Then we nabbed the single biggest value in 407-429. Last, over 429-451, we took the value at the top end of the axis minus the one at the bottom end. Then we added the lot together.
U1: 8.08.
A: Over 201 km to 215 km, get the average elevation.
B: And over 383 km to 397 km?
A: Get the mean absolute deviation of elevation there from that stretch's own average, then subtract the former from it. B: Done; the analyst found -2.51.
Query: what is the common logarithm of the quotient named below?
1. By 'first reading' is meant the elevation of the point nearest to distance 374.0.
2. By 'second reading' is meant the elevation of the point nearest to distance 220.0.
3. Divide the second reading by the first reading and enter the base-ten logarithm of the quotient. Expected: -0.125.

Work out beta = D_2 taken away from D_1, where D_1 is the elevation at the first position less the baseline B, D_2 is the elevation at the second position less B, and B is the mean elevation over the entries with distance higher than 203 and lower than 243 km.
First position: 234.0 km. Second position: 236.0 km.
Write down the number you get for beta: 0.1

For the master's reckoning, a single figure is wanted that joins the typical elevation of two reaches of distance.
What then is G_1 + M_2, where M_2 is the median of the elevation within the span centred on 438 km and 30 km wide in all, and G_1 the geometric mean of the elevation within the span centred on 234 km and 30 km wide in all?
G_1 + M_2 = 5.92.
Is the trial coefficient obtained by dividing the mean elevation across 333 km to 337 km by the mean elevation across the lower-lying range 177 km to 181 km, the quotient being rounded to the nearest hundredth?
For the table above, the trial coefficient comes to 1.15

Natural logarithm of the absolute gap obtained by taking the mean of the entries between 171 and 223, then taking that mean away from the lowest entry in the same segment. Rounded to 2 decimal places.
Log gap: -0.76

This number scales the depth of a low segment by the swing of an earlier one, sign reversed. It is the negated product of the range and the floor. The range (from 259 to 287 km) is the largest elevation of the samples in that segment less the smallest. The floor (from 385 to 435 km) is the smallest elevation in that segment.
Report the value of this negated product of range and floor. -1.9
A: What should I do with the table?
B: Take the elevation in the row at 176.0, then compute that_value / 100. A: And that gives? 0.026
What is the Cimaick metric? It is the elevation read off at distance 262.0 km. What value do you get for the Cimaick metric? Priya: 3.161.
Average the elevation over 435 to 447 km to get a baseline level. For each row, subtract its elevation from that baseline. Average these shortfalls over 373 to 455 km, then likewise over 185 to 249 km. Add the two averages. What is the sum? 0.3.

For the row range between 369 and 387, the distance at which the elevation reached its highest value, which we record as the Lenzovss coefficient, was 374.0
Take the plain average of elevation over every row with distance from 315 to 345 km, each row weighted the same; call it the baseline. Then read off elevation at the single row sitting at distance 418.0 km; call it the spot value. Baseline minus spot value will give -0.35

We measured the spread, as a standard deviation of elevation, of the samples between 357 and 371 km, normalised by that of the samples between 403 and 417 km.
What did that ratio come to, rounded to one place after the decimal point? 0.9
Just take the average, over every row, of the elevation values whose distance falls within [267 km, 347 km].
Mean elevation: 3.1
